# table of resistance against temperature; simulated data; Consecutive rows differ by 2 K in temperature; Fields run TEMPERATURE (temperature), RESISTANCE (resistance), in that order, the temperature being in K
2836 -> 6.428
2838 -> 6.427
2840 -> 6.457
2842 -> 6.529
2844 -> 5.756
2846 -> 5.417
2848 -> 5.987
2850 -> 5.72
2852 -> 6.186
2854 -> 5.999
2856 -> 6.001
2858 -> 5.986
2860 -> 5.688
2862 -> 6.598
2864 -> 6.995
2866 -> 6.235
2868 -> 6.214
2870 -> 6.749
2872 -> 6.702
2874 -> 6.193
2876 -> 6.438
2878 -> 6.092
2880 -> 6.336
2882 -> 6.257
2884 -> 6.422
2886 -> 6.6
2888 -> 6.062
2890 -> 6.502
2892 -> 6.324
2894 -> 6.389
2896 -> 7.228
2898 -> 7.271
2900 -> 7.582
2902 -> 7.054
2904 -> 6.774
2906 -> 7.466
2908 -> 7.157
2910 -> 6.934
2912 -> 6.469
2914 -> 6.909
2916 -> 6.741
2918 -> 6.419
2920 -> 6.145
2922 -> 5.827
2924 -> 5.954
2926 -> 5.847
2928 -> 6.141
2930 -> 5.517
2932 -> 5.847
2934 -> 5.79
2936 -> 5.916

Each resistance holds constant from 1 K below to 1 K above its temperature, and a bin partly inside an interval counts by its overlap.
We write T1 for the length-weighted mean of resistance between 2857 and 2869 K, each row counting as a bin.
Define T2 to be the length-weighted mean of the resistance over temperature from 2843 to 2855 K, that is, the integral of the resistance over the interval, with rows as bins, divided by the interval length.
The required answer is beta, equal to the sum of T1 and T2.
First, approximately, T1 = 6.29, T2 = 5.8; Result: 12.1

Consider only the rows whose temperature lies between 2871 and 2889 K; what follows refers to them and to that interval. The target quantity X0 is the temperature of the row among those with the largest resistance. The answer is 2872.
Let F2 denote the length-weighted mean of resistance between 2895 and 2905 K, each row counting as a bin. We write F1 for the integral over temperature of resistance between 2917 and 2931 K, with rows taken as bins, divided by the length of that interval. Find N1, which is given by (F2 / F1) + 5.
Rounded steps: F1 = 6.0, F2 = 7.2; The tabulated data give 6.20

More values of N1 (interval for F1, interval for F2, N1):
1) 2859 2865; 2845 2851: 5.89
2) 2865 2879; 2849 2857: 5.94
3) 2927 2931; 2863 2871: 6.12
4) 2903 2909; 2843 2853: 5.82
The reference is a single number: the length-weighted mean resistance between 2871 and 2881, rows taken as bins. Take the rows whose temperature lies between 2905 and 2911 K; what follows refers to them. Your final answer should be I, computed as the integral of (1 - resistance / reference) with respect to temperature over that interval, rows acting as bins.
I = -0.8 K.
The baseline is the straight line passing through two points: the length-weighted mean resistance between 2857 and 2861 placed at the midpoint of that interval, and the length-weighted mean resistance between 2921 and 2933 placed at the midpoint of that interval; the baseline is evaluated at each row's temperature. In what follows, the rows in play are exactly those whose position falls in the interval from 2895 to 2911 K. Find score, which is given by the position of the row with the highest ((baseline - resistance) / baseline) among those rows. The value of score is 2904 K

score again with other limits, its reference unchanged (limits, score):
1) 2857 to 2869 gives 2860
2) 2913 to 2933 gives 2930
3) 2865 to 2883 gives 2878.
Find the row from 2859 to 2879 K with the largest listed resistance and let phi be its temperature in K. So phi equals 2864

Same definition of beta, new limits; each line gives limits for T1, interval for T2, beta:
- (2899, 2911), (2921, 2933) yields 13.0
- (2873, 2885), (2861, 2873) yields 12.9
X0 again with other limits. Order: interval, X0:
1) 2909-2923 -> 2910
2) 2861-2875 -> 2864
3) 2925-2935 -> 2928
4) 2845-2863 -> 2862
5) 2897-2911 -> 2900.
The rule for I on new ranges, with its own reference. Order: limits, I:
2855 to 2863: 0.4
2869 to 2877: -0.2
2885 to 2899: -0.6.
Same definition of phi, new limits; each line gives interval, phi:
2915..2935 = 2916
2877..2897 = 2896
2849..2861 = 2852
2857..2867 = 2864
